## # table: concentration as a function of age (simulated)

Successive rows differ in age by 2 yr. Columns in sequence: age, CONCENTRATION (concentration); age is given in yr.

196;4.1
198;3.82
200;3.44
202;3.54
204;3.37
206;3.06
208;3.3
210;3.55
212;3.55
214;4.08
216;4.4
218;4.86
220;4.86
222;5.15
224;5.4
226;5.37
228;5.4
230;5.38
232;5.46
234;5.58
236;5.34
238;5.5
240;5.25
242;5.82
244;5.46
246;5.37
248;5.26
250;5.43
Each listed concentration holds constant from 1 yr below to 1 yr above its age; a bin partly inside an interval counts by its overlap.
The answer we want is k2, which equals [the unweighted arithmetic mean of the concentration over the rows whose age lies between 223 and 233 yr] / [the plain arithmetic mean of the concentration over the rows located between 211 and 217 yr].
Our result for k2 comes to 1.35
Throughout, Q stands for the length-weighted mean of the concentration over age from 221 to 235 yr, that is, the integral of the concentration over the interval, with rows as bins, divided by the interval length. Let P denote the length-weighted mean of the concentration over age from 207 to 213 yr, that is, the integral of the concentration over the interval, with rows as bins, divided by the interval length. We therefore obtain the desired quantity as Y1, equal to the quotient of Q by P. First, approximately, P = 3.5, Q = 5.4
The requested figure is 1.6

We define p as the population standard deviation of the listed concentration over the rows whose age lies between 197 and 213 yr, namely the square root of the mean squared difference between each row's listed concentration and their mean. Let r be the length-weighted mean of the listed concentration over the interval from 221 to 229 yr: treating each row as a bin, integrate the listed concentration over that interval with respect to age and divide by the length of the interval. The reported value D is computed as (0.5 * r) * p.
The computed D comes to 0.6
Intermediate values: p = 0.21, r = 5.3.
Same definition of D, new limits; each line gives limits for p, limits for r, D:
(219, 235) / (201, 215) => 0.4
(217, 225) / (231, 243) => 0.6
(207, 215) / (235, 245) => 0.8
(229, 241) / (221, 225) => 0.3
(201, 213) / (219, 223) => 0.4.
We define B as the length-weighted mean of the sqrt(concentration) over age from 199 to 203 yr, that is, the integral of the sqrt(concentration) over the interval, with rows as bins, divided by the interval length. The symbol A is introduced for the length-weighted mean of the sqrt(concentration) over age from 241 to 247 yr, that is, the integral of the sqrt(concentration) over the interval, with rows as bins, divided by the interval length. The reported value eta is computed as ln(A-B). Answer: -0.72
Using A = 2.36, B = 1.87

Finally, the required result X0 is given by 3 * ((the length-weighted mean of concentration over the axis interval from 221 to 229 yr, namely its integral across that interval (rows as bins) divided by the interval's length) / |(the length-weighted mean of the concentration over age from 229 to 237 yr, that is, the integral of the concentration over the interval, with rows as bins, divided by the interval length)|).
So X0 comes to 2.9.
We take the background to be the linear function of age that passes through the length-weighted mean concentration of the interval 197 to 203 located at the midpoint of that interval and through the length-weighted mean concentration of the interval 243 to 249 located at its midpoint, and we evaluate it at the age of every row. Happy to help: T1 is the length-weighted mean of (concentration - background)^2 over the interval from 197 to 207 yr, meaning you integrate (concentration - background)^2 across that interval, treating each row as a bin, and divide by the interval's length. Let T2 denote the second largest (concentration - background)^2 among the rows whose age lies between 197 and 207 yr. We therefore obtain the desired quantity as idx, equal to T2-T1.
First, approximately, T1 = 0.174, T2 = 0.15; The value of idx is -0.03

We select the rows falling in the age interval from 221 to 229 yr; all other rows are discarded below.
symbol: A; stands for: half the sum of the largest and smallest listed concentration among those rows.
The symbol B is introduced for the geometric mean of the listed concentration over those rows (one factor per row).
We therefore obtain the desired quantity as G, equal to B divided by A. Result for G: 1.010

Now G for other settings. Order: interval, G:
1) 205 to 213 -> 1.016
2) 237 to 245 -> 0.994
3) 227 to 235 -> 0.995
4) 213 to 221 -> 1.015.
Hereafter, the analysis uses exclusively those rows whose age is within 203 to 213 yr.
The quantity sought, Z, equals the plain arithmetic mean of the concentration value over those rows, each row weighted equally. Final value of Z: 3.37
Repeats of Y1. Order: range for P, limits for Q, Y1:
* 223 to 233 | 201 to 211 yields 0.6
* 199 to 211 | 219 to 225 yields 1.5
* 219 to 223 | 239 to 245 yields 1.1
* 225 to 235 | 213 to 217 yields 0.8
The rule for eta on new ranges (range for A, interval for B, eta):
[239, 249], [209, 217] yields -1.03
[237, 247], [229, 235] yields -6.78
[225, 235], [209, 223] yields -1.38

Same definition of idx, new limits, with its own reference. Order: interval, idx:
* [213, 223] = 0.10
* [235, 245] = 0.05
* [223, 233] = 0.06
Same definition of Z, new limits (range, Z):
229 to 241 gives 5.42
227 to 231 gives 5.39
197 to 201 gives 3.63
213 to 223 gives 4.67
